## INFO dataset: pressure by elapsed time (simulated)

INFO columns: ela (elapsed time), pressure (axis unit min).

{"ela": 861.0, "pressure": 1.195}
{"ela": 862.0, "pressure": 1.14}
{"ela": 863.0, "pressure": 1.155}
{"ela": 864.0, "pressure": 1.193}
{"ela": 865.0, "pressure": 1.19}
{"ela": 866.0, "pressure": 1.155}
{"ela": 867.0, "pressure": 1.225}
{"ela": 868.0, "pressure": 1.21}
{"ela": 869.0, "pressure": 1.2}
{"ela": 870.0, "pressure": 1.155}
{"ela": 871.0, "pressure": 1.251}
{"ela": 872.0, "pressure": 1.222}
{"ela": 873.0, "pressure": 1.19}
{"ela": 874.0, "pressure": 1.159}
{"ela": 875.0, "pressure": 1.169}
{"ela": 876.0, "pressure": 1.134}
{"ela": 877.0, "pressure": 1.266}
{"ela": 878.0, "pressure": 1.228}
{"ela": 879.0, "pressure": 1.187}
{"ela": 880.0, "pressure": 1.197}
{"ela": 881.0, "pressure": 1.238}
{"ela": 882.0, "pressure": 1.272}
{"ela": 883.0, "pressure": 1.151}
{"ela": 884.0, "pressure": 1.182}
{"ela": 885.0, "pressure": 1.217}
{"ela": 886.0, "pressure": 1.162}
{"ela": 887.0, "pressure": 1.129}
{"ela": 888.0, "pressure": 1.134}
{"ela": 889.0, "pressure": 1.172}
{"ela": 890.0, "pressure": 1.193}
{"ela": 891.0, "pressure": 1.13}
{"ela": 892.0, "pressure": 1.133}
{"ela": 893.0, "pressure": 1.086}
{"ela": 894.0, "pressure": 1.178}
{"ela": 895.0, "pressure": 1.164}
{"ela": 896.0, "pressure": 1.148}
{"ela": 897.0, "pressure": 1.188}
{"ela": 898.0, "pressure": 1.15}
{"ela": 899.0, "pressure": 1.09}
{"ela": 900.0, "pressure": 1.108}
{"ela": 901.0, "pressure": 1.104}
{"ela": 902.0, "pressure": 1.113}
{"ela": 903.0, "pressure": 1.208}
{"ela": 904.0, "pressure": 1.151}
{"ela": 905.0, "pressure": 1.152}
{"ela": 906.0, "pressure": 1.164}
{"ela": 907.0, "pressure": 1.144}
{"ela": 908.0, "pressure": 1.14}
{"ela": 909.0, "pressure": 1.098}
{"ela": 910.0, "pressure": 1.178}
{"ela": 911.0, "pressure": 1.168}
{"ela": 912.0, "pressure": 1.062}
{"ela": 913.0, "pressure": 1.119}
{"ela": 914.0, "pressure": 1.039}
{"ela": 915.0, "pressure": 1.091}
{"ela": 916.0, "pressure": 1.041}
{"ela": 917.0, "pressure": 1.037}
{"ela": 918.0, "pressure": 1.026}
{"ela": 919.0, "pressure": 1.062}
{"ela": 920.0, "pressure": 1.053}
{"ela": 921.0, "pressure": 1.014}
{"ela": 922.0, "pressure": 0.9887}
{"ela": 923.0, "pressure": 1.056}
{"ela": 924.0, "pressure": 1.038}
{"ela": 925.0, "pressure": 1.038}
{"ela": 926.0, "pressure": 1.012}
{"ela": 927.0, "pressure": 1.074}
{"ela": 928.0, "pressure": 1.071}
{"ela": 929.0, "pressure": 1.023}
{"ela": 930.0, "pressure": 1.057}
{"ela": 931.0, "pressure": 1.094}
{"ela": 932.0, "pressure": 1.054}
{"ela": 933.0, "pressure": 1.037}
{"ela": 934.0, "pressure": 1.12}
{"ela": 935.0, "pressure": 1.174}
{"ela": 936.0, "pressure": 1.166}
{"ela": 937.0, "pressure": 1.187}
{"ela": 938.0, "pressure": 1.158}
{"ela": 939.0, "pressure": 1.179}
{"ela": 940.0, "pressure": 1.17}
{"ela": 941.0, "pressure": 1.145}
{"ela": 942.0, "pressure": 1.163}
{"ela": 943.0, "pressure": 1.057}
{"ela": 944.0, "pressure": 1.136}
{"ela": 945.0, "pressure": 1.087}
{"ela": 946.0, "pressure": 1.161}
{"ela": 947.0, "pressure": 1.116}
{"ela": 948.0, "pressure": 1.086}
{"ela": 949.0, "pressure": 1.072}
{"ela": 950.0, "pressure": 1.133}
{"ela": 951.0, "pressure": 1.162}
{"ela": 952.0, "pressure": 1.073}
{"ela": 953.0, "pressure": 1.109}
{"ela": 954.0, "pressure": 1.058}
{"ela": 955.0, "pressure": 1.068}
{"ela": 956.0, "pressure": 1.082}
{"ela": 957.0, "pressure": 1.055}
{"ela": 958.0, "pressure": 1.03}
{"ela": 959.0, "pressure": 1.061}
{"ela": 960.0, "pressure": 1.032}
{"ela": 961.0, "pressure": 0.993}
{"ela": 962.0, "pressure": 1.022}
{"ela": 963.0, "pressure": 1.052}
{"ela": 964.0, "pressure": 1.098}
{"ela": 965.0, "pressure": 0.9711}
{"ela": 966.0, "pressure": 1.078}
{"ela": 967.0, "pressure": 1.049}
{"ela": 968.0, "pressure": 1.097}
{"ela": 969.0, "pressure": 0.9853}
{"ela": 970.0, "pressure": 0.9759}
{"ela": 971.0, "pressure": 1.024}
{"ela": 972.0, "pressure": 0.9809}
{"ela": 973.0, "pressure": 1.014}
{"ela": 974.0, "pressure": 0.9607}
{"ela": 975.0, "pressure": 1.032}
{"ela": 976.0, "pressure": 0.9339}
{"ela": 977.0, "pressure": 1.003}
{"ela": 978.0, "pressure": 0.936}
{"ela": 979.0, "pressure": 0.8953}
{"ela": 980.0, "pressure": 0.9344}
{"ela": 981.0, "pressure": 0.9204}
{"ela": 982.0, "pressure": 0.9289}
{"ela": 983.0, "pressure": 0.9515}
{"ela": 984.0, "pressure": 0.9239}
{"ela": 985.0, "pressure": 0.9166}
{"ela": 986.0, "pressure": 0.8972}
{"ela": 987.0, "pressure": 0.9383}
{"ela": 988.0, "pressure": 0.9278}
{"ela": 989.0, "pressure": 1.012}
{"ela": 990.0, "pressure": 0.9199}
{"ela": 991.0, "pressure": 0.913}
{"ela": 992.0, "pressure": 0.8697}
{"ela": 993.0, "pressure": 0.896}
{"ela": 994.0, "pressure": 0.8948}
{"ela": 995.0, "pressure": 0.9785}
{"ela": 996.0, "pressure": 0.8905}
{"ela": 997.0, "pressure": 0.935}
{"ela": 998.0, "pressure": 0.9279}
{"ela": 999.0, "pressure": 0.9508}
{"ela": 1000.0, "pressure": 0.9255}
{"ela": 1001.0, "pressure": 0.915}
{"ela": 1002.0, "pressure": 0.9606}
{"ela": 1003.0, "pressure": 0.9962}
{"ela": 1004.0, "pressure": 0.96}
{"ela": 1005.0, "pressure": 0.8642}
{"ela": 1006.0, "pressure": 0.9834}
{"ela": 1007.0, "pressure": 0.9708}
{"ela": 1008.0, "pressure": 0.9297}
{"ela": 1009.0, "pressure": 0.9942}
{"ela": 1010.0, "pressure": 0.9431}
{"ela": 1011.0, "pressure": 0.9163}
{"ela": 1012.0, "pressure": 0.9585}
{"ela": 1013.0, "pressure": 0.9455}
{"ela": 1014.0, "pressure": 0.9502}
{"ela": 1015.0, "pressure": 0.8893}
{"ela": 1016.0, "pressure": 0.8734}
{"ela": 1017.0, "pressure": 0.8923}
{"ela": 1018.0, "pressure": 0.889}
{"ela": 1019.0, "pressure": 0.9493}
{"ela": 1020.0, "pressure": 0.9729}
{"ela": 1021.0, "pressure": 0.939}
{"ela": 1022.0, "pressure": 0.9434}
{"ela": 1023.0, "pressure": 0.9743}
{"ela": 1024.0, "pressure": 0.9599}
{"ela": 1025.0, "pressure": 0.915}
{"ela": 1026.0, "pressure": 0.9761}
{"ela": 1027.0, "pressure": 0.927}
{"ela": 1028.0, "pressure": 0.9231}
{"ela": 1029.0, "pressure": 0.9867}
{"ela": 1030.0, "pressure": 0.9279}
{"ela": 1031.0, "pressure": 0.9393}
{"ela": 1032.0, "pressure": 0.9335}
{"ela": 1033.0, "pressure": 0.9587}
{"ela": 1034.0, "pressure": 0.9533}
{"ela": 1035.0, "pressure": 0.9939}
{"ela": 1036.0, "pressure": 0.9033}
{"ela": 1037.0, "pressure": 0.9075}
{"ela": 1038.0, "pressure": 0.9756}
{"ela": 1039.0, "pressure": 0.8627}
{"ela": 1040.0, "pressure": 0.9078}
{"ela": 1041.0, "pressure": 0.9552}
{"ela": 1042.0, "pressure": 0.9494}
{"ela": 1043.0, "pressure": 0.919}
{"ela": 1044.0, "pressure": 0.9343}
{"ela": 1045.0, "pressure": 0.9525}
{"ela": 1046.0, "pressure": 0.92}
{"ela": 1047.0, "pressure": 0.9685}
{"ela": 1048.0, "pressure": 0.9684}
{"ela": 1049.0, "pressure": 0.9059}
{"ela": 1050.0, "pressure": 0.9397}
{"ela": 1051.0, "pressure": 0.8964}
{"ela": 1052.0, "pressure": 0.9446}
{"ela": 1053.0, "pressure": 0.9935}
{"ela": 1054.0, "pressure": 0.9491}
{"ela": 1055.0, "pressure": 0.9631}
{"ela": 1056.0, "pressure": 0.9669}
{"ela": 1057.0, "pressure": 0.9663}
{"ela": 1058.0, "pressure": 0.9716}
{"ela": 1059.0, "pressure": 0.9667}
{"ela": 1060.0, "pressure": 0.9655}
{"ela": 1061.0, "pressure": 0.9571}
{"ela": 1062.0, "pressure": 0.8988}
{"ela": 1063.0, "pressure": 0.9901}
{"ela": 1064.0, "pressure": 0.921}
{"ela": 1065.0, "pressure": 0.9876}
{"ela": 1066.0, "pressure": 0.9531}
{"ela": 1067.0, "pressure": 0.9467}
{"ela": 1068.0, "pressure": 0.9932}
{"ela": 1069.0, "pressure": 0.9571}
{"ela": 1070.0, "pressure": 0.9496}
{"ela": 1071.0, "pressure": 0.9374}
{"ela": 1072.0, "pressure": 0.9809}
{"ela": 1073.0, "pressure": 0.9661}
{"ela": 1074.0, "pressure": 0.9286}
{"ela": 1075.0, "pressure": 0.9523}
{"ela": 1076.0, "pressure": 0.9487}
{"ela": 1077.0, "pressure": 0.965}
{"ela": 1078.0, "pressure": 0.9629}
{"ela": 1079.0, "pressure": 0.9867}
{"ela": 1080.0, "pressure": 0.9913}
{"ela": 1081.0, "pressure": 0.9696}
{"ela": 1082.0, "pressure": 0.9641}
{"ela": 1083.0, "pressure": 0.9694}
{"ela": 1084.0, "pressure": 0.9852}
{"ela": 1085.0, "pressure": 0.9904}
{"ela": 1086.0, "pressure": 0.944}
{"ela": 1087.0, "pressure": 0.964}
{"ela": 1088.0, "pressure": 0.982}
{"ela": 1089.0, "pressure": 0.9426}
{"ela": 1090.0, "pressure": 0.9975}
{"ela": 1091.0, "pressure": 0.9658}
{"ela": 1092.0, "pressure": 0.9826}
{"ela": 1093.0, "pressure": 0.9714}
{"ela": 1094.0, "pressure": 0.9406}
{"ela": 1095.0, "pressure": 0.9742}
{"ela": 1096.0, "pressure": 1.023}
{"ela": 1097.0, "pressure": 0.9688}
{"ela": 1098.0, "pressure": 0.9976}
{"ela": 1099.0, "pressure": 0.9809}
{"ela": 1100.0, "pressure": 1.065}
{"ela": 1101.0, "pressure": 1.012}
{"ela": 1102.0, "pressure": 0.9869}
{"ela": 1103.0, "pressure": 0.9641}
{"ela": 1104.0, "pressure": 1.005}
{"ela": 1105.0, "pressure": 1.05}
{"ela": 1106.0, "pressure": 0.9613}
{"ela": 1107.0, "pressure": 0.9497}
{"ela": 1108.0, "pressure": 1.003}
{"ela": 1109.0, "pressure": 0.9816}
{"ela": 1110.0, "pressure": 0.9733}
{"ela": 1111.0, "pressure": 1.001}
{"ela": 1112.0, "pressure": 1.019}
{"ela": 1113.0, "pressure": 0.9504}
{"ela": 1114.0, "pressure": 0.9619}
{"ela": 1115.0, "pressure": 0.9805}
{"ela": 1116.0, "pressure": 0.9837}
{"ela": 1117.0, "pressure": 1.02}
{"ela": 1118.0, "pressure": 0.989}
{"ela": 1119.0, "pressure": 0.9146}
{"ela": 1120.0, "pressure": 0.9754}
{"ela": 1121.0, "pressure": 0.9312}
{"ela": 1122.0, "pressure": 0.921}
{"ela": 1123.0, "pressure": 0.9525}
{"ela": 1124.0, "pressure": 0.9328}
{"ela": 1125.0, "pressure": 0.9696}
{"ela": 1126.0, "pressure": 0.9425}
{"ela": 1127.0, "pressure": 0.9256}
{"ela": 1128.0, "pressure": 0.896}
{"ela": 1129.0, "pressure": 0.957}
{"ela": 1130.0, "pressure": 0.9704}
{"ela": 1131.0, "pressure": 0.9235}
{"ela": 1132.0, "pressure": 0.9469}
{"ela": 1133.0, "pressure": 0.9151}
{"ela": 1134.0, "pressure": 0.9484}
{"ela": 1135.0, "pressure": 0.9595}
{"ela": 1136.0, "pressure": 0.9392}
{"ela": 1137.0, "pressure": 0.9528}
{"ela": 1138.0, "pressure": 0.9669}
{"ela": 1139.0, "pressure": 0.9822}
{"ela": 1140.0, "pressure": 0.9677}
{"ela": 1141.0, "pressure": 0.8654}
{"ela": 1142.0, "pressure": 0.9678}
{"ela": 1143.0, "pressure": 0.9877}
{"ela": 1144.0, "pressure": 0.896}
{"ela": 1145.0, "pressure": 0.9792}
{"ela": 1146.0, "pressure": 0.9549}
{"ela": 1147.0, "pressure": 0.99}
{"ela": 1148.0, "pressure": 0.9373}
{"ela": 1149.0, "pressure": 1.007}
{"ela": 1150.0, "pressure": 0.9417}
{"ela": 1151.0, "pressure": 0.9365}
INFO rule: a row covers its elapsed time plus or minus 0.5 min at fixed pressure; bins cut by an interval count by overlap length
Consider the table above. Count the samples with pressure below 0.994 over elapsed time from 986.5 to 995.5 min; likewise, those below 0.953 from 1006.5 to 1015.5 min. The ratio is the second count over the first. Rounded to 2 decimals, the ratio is 0.75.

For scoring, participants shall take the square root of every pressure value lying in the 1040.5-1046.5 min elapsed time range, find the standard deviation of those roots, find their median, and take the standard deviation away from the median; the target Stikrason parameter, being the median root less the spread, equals 0.96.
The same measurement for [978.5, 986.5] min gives 0.95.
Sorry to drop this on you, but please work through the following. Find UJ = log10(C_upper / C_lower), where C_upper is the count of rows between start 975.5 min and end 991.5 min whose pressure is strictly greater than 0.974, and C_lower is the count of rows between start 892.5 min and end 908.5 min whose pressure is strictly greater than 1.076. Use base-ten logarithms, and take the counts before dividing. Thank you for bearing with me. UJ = -0.90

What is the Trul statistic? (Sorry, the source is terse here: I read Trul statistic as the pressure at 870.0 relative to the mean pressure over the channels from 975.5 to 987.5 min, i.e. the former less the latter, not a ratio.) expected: 0.22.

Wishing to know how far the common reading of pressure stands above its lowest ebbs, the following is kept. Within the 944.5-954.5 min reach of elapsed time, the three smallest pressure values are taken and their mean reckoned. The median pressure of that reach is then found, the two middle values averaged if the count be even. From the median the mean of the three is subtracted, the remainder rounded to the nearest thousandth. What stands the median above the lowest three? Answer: 0.030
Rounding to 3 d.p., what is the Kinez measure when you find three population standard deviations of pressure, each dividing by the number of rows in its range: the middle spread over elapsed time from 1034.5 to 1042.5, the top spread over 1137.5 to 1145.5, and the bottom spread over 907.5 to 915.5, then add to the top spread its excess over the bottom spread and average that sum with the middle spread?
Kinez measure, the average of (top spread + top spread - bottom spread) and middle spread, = 0.040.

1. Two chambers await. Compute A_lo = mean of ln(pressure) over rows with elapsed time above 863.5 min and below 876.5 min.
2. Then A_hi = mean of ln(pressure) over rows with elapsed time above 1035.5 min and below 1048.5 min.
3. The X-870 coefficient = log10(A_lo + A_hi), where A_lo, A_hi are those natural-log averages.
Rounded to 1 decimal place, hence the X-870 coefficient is -1.0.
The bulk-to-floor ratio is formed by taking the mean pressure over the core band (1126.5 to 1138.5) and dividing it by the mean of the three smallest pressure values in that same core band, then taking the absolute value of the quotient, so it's 1.03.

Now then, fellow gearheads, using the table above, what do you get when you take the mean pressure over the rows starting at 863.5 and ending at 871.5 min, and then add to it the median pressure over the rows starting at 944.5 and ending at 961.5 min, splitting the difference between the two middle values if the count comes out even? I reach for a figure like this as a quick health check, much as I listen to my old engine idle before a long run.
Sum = 2.27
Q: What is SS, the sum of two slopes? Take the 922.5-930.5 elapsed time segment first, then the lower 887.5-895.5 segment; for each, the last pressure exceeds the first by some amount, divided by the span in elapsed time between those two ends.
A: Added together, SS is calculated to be 0.004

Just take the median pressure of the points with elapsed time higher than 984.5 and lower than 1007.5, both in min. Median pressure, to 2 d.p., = 0.93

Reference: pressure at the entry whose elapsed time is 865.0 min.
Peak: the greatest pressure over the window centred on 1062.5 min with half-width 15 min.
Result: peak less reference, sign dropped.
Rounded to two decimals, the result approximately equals 0.20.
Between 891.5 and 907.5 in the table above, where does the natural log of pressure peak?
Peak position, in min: 903.0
